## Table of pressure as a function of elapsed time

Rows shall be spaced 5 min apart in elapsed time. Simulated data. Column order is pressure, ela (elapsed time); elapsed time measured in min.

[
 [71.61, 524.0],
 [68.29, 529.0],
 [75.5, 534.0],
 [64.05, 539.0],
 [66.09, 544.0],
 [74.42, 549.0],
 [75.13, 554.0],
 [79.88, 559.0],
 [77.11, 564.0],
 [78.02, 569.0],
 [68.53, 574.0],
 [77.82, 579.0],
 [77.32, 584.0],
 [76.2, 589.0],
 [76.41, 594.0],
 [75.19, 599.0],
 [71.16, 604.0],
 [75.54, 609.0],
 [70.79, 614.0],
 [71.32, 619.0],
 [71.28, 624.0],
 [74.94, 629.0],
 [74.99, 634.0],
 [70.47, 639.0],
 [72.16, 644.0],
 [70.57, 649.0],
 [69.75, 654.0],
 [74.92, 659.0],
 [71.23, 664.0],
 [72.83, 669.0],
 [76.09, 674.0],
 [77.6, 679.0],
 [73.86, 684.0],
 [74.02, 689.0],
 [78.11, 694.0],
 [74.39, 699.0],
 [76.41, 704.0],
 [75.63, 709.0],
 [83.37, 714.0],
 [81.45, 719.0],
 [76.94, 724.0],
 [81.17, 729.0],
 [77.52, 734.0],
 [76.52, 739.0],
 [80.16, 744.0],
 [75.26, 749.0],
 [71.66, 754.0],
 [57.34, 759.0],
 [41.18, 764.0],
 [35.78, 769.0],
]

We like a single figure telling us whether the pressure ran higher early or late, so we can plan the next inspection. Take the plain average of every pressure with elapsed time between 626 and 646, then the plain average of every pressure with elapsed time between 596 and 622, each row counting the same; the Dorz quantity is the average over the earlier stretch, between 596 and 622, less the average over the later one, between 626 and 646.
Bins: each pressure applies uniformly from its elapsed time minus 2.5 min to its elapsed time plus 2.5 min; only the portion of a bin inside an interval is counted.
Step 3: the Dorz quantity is -0.3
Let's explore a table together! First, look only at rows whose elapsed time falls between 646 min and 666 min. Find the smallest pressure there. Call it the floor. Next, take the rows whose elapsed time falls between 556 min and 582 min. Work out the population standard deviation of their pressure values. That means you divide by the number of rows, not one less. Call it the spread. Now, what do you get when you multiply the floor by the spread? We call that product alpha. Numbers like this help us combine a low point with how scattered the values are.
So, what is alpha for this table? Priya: 277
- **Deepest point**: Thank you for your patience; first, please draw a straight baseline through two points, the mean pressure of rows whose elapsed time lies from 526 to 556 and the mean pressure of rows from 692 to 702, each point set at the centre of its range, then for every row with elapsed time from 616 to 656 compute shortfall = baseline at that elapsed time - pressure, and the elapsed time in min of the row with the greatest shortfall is 654.0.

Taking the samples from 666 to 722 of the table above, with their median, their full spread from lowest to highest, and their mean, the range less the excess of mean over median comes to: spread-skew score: 10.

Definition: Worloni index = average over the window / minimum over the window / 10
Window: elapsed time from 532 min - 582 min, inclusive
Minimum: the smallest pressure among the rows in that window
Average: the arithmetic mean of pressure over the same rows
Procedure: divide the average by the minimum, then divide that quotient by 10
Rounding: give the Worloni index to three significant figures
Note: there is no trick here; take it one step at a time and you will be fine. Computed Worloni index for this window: 0.115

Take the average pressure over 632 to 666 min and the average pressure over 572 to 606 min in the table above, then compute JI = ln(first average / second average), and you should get -0.04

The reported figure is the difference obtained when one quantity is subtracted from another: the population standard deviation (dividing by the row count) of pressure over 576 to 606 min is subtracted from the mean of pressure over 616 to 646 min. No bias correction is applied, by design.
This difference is 70.3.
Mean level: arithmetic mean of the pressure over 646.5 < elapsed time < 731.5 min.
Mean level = 75.8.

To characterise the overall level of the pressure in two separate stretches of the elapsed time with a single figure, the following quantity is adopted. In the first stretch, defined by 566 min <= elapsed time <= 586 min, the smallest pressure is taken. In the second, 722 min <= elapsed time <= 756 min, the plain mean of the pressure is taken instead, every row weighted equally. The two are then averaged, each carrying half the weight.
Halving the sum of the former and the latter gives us 72.8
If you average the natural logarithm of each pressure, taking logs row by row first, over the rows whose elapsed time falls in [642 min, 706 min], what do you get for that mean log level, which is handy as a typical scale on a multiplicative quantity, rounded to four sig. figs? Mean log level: 4.303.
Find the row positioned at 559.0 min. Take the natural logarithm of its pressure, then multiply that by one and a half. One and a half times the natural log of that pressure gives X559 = 6.57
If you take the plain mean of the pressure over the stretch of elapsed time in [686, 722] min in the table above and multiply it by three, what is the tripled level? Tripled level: 233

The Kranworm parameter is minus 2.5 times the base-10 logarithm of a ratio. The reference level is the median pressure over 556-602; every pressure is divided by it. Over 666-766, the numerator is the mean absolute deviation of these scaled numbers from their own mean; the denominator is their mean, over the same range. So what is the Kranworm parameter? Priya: 2.9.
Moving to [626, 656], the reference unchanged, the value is 4.0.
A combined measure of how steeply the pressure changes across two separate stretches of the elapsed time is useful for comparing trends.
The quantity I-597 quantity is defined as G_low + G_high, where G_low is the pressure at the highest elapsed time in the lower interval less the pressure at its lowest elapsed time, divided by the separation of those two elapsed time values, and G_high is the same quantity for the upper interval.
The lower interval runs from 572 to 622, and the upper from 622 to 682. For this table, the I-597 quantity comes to 0.18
